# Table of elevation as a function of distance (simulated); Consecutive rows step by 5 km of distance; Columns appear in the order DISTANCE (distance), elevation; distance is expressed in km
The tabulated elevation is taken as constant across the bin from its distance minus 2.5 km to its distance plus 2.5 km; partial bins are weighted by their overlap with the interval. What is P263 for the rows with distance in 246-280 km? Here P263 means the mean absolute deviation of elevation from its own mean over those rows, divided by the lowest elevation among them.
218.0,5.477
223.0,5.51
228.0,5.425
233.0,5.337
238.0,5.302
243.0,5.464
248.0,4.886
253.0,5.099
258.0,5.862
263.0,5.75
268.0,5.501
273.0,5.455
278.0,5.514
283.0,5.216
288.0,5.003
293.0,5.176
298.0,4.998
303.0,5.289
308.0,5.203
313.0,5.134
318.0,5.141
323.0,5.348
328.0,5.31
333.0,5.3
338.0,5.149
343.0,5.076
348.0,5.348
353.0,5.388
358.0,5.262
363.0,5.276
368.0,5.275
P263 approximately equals 0.052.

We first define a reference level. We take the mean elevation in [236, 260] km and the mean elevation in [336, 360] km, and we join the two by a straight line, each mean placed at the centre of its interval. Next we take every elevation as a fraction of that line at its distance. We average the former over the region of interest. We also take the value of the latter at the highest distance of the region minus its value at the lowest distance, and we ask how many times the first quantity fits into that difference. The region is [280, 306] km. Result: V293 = 0.017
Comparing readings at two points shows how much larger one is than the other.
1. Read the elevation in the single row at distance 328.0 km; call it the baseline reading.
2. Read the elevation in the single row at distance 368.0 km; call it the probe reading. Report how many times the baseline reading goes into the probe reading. 0.99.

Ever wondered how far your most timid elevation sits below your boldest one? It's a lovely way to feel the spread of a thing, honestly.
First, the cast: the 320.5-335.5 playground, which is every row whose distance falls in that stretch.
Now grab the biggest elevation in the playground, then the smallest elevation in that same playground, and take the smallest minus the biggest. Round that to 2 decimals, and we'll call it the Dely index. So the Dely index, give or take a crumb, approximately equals -0.05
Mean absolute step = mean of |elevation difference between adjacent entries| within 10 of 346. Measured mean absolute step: 0.13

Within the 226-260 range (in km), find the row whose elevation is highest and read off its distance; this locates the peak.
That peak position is 258.0 km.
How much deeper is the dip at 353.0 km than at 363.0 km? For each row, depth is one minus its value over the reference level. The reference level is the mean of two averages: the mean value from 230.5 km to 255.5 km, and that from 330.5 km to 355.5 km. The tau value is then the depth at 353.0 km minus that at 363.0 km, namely -0.02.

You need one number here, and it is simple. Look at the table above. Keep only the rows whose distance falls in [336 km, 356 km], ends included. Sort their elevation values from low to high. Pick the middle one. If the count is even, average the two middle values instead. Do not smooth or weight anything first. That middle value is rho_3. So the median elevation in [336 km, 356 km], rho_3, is 5.25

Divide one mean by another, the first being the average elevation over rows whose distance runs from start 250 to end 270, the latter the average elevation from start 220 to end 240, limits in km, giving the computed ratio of 1.03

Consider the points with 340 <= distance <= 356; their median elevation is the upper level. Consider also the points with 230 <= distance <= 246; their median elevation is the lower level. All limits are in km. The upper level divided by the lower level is 1.00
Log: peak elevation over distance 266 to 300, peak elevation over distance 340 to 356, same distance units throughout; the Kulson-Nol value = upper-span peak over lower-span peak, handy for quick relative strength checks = 0.977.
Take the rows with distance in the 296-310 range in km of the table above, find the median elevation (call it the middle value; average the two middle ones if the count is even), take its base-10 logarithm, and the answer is 0.716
